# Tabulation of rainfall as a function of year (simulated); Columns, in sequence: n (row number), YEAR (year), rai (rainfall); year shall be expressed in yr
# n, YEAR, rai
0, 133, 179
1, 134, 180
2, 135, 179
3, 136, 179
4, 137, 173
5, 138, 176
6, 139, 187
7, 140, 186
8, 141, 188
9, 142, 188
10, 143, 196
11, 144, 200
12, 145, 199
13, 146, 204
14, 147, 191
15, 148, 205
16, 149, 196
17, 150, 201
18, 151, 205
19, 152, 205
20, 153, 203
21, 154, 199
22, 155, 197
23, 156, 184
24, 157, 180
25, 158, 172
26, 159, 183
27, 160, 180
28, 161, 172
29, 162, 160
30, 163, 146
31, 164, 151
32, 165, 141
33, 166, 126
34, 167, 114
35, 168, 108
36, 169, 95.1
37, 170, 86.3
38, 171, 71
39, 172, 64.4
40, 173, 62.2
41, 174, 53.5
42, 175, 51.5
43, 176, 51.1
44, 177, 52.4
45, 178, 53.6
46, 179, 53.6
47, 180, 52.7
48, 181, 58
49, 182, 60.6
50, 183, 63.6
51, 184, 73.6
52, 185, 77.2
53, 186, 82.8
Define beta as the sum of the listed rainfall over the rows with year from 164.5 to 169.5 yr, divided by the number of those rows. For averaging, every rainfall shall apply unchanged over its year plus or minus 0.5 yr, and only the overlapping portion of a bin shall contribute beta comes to 117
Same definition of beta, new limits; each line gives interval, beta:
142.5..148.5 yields 199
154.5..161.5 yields 181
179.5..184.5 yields 62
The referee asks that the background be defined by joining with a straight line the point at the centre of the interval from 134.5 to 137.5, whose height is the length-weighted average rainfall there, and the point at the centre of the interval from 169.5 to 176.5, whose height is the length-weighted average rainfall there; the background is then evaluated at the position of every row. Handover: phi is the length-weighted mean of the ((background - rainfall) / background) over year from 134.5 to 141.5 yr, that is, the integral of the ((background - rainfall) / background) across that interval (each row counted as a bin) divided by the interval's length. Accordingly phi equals -0.06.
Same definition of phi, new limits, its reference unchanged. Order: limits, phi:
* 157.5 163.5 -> -0.66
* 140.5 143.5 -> -0.20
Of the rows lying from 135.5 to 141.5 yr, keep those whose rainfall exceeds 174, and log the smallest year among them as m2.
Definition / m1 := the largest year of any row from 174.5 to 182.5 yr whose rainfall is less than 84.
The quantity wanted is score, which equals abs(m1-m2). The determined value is 46 yr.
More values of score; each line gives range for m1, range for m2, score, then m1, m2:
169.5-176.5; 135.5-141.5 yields 40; 176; 136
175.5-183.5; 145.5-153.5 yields 37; 183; 146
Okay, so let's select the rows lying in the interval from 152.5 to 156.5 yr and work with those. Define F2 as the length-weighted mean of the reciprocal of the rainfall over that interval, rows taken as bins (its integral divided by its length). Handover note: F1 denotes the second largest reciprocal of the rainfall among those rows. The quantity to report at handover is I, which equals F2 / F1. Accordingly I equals 1.01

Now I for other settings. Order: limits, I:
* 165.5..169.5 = 0.99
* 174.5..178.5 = 0.99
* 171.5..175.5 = 0.93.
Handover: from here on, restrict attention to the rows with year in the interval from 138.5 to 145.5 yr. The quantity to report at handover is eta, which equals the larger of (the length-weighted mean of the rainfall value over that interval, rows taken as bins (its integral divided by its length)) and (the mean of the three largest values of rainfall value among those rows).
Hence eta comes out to 198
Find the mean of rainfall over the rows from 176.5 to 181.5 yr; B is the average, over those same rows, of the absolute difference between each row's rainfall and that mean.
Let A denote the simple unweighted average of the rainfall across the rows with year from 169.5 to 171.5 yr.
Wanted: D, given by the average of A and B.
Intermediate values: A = 79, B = 2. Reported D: 40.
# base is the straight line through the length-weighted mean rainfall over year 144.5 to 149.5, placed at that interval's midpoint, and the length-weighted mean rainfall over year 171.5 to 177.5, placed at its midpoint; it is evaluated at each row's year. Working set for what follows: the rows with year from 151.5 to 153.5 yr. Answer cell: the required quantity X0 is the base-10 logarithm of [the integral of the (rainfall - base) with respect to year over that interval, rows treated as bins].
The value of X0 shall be 1.8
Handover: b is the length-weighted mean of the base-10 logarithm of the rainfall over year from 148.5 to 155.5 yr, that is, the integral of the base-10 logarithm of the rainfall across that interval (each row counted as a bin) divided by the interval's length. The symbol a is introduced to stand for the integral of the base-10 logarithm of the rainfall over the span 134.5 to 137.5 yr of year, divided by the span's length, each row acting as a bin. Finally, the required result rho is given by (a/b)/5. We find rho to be 0.195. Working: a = 2.25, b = 2.30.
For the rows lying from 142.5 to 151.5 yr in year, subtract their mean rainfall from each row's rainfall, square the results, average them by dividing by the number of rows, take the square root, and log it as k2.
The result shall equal 4.5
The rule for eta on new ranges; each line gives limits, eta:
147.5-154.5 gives 205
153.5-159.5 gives 193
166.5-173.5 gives 106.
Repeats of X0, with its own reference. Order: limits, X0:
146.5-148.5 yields 0.5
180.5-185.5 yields 2.4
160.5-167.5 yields 2.4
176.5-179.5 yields 1.7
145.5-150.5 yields 1.4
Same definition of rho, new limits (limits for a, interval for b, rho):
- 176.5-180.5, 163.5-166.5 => 0.161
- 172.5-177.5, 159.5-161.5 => 0.154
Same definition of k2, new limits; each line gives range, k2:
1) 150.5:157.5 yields 9.4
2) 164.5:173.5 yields 26.4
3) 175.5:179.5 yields 1.0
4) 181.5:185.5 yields 6.9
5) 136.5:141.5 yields 6.2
